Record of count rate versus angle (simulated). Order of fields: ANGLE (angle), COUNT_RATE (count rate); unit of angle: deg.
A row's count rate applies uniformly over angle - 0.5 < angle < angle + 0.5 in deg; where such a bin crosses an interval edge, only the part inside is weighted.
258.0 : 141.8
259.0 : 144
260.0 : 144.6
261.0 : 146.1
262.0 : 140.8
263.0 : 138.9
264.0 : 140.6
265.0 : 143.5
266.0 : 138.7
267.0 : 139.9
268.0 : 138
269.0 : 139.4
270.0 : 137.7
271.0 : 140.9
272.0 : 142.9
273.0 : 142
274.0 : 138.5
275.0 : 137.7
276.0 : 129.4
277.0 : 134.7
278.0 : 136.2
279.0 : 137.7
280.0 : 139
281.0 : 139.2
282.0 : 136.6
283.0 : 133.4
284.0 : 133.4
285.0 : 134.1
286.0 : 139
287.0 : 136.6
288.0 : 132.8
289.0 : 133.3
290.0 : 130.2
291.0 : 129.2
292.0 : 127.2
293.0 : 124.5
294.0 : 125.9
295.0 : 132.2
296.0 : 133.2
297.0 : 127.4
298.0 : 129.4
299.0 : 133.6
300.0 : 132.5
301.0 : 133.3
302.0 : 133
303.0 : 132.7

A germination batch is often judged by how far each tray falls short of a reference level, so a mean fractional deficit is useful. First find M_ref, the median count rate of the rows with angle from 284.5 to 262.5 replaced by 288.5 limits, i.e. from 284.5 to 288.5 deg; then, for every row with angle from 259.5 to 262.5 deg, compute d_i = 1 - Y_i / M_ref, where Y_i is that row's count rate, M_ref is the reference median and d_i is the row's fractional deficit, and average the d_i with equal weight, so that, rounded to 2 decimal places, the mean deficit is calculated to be -0.06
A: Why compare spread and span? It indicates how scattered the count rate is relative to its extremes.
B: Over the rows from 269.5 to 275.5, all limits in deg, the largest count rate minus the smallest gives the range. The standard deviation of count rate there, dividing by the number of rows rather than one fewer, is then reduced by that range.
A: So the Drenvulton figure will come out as -3.1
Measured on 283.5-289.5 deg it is -4.0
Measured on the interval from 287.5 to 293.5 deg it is -5.7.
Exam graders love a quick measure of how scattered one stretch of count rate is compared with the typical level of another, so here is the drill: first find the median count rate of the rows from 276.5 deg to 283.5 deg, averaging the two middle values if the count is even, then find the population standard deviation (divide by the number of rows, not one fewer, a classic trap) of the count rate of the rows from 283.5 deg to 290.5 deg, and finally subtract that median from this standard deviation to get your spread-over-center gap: -134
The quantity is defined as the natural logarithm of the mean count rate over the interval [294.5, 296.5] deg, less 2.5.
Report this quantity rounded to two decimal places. 2.39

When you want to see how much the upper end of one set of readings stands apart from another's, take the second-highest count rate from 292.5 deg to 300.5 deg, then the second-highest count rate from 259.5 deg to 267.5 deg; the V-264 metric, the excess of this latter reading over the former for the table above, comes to 11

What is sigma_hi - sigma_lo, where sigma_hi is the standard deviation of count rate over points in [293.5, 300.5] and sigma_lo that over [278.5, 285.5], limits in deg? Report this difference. 0.5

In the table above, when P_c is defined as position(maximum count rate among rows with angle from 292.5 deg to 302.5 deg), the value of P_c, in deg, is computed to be 299.0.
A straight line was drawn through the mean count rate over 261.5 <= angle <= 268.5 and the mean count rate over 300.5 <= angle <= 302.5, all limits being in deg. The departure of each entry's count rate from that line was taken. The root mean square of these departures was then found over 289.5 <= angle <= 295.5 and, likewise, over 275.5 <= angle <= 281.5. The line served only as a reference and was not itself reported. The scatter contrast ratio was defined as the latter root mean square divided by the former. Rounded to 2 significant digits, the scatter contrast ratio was 0.55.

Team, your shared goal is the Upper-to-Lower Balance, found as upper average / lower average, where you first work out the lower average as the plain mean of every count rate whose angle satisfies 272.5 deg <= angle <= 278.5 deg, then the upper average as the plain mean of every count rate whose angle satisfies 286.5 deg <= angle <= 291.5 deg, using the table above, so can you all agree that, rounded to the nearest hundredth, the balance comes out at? 0.97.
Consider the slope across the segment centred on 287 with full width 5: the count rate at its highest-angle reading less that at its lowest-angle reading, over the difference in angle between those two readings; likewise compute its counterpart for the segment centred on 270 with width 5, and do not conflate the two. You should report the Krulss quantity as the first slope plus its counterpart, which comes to 1.0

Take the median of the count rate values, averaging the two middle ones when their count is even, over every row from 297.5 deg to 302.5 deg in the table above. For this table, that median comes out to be 133.0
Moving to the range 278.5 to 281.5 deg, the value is 139.0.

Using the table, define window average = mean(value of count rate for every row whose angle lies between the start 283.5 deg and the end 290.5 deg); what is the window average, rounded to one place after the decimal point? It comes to 134.2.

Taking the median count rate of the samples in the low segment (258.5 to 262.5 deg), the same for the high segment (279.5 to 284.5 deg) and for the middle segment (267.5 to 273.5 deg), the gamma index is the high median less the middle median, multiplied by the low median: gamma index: -512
